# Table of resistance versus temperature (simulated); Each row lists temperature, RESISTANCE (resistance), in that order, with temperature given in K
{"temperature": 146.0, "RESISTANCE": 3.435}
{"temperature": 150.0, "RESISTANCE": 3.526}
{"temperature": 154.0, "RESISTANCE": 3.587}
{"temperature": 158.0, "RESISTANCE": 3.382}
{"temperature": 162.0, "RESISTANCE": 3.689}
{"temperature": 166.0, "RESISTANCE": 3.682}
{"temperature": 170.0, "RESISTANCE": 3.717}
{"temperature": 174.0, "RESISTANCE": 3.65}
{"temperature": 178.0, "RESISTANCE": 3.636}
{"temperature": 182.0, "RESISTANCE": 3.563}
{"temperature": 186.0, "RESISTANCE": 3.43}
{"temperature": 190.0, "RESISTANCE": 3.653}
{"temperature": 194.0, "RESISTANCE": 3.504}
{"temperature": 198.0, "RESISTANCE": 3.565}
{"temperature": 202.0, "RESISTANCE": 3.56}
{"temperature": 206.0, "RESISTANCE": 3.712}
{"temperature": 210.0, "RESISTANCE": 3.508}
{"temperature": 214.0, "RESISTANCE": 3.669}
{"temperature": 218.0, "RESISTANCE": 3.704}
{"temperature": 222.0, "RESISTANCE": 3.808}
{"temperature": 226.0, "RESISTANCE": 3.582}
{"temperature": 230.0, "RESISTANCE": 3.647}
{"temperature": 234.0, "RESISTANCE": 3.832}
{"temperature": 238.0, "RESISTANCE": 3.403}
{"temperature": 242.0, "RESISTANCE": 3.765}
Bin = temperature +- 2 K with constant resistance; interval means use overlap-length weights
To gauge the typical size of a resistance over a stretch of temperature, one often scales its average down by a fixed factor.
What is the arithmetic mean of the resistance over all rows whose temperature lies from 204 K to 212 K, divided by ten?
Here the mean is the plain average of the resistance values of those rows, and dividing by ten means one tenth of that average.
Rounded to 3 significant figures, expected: 0.361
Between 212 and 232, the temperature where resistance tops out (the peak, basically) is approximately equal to 222.0 K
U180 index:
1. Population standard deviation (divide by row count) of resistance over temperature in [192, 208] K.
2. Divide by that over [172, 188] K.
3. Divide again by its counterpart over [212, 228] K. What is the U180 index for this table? 11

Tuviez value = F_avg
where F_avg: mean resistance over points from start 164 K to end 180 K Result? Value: 3.67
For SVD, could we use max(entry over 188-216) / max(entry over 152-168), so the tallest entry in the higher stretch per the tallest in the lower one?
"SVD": 1.01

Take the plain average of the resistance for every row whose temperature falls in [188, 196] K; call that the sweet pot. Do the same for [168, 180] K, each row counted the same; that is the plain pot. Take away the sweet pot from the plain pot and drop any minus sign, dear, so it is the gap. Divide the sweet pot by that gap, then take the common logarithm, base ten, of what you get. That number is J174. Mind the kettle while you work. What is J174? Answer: 1.6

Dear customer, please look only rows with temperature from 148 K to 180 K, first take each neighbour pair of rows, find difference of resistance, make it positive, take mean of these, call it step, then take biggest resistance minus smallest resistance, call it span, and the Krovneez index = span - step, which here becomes 0.24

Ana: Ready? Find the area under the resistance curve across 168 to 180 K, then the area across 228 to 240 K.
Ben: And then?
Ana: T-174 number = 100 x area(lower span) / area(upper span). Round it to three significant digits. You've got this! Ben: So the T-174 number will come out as 101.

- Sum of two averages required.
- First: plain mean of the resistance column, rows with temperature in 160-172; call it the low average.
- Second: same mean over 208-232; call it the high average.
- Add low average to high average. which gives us 7.35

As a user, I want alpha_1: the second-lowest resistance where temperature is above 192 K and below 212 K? 3.508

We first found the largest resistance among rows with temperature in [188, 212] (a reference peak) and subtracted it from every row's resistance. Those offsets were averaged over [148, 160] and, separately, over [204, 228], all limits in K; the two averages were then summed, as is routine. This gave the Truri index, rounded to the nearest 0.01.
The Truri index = -0.26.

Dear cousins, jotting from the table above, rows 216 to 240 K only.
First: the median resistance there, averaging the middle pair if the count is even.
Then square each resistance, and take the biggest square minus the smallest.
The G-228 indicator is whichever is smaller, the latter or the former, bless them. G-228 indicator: 3.10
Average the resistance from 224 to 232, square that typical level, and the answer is 13.1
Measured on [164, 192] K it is 13.1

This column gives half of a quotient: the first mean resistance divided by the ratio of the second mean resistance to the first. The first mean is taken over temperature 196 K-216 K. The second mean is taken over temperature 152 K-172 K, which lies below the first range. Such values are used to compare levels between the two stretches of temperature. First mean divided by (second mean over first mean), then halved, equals 1.80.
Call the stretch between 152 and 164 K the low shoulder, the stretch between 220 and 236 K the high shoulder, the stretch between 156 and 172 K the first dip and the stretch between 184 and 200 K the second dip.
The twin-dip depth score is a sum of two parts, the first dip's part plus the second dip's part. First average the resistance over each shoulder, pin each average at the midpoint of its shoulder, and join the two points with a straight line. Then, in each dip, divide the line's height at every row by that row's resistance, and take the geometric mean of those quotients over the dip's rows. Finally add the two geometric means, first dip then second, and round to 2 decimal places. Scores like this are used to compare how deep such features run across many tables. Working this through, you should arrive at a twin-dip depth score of 2.01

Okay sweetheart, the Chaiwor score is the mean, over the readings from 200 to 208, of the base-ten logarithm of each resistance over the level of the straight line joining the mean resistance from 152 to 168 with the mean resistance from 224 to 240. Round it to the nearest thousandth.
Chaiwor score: 0.004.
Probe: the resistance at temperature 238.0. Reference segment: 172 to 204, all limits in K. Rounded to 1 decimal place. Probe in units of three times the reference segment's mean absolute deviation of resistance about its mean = 19.8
